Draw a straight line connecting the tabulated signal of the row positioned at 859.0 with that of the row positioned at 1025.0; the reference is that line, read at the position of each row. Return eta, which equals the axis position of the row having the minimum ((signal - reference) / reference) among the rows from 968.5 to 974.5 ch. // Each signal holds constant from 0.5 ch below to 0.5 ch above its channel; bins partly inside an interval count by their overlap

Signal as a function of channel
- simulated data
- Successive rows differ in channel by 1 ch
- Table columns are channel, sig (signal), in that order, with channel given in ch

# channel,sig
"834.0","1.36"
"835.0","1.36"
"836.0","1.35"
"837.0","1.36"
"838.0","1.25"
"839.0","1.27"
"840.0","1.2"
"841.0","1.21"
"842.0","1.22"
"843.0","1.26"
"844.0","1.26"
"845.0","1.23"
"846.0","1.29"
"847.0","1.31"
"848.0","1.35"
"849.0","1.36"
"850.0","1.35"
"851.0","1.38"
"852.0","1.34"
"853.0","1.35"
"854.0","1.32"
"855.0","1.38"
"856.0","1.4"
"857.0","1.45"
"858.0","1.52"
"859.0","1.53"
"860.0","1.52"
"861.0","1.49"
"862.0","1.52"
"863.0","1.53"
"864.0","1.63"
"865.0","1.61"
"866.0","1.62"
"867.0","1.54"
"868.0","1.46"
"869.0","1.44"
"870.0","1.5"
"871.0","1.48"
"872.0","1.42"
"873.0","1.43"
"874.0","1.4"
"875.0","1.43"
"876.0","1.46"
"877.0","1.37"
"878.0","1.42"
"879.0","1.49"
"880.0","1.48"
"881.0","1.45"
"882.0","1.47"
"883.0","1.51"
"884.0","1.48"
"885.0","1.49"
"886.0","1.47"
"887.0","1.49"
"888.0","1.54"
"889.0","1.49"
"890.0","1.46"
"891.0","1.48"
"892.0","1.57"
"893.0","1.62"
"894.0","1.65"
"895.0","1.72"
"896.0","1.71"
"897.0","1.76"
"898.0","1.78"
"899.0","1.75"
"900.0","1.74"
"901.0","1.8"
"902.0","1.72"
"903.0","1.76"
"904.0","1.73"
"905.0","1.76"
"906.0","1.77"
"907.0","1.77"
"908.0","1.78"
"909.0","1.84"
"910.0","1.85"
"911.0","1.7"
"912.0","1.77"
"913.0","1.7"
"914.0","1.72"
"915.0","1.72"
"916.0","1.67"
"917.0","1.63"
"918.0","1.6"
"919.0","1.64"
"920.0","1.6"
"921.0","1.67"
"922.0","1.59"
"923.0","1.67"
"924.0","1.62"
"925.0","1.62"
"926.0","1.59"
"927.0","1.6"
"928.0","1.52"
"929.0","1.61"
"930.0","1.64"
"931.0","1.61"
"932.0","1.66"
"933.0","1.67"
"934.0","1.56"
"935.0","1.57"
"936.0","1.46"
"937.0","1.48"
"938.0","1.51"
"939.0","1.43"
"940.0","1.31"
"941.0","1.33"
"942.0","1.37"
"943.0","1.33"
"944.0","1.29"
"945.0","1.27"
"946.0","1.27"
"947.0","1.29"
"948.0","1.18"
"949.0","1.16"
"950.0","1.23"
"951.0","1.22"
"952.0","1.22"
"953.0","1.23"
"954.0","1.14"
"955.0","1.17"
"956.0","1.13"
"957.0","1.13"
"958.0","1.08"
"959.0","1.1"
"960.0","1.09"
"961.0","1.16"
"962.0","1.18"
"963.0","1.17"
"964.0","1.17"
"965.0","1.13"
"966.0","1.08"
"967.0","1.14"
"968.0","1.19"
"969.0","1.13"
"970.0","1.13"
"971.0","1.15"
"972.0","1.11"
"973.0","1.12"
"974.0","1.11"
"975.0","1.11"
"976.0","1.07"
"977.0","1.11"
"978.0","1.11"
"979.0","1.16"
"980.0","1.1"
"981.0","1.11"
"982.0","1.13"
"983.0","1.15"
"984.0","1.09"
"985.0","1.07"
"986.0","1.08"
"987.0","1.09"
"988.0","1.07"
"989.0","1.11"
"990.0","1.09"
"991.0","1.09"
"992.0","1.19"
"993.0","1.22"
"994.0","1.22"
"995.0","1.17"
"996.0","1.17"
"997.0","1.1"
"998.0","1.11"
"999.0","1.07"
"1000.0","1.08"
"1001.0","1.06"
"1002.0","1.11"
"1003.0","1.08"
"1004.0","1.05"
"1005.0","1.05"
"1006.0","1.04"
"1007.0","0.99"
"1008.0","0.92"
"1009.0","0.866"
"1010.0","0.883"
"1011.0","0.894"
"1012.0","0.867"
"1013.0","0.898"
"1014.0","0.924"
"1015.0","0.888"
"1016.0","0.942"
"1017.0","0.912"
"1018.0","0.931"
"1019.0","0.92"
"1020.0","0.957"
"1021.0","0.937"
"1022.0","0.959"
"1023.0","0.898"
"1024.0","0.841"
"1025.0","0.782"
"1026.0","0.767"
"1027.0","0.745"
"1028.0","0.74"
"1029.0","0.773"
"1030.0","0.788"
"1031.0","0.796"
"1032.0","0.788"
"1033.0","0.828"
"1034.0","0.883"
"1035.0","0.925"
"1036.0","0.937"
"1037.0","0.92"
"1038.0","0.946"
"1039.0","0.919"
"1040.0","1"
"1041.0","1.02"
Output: 972.0 ch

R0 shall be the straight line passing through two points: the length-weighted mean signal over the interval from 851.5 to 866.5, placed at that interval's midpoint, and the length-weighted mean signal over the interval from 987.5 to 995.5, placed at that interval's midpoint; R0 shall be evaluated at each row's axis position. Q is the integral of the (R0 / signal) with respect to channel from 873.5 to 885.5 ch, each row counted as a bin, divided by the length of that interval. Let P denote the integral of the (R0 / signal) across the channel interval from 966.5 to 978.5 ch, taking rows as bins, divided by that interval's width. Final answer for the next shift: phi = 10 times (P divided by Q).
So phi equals 10.8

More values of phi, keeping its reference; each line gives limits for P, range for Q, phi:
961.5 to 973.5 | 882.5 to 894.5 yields 11.4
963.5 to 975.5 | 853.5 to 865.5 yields 10.7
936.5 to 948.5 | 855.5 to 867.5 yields 9.9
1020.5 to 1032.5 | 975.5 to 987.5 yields 12.3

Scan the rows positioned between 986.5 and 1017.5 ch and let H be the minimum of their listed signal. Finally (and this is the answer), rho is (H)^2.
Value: 0.75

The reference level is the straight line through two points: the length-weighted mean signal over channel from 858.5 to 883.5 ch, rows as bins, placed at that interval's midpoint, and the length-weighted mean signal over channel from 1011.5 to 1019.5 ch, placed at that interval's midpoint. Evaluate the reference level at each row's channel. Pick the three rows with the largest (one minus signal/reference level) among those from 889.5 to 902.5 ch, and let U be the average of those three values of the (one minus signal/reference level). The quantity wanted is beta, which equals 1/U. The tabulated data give -15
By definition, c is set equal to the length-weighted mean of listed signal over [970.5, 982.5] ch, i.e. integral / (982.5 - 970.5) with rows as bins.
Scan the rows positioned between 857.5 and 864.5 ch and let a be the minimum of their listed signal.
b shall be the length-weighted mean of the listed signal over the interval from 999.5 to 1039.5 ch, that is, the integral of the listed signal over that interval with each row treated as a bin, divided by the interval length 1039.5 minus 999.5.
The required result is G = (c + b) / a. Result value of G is 1.36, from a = 1.49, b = 0.91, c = 1.12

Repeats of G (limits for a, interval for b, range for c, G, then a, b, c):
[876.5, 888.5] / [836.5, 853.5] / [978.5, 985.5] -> 1.76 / 1.37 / 1.29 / 1.12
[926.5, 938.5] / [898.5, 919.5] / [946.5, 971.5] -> 1.98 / 1.46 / 1.73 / 1.16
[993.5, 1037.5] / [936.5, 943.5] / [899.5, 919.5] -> 4.23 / 0.74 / 1.39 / 1.73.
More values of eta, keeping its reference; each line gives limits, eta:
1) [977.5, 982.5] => 978.0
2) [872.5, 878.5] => 877.0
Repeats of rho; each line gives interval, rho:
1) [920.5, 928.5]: 2.31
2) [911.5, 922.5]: 2.53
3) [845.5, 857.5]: 1.66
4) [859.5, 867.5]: 2.22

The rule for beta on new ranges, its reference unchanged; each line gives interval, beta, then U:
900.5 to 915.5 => -4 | -0.27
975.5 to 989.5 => -37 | -0.03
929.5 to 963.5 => 25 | 0.04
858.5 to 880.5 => 19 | 0.05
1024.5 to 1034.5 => 8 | 0.13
